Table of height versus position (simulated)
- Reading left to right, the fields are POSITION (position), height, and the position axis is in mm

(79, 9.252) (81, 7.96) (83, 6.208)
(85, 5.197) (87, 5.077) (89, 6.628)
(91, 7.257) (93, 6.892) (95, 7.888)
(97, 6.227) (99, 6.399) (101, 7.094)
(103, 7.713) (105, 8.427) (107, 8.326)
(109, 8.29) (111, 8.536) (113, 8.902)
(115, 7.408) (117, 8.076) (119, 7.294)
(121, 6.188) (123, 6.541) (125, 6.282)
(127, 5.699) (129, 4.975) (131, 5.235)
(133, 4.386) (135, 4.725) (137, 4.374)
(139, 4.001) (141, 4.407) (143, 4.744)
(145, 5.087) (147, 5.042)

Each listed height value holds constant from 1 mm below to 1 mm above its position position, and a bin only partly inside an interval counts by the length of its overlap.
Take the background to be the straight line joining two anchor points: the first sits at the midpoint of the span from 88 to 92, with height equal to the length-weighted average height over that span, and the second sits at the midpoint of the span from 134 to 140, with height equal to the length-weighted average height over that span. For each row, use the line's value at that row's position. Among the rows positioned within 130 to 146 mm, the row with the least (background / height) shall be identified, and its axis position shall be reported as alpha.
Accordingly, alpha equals 145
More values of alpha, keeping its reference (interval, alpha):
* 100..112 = 111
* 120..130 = 123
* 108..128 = 113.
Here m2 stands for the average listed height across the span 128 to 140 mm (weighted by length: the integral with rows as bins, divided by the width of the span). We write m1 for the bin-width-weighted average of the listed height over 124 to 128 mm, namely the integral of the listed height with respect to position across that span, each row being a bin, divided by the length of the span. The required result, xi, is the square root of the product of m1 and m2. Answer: 5.3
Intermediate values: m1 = 6.0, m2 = 4.6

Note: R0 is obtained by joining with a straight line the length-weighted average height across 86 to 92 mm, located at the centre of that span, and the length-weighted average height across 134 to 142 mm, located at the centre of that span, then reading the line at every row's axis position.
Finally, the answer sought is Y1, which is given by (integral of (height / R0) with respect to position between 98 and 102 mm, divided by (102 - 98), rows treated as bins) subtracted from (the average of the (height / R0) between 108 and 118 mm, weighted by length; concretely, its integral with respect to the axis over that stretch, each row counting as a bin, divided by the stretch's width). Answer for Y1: 0.4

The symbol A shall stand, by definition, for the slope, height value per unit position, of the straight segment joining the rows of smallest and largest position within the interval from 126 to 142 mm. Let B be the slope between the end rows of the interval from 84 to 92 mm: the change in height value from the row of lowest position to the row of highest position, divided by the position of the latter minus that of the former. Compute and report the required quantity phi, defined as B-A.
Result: 0.4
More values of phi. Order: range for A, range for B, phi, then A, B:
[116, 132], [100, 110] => 0.4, -0.20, 0.15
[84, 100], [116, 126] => -0.3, 0.09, -0.22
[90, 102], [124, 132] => -0.2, -0.02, -0.17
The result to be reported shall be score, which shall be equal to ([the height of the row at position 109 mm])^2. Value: 69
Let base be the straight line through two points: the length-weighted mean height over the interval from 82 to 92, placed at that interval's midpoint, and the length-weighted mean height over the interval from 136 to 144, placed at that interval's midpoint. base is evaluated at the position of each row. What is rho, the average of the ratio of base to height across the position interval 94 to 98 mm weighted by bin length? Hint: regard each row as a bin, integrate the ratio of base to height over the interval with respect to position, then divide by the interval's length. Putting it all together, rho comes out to 0.83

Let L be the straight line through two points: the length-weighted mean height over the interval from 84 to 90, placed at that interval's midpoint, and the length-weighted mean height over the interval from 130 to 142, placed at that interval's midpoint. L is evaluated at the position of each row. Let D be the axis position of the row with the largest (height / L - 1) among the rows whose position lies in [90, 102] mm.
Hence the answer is 95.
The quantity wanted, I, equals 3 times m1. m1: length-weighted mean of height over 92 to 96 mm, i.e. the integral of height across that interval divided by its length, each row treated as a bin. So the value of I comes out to 22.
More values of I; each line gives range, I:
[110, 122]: 23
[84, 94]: 19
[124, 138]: 15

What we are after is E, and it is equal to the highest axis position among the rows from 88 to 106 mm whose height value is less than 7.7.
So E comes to 101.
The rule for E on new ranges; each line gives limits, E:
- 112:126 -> 125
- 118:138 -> 137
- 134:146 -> 145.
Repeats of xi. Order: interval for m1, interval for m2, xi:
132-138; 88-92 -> 5.6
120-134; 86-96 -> 6.2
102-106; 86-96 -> 7.4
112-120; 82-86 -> 6.7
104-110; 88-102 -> 7.6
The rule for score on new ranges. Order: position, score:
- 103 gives 59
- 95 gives 62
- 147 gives 25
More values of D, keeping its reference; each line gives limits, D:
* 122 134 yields 123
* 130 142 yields 131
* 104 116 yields 113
